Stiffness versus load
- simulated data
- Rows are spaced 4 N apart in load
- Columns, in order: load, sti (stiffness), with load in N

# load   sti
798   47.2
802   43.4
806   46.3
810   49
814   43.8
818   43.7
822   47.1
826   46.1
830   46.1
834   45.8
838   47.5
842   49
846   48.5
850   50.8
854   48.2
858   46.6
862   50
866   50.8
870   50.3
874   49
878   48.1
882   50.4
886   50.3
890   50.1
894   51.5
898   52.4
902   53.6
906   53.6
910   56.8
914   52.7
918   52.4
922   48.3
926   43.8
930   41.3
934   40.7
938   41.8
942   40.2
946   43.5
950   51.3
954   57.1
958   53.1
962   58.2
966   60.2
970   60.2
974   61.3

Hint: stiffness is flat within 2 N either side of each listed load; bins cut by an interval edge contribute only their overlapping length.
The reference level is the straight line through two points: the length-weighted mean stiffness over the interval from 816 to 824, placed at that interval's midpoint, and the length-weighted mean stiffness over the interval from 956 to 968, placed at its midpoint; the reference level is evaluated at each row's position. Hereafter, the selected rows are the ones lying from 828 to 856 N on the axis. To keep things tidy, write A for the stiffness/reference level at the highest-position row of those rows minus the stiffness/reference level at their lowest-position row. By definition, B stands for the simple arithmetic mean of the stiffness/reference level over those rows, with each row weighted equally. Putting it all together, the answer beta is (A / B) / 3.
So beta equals 0.001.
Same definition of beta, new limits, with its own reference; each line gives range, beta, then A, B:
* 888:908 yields 0.014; 0.04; 1.01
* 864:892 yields -0.018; -0.05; 0.99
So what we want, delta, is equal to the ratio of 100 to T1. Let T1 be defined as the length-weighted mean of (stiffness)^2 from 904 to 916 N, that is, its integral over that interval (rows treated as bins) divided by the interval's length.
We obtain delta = 0.034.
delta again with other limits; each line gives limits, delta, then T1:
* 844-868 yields 0.041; 2418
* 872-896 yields 0.040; 2491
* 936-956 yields 0.045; 2230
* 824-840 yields 0.046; 2151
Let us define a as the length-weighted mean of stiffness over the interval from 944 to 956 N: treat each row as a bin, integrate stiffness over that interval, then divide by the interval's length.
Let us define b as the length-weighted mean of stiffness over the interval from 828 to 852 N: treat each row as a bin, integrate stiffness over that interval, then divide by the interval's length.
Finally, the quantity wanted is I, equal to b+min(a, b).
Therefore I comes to 96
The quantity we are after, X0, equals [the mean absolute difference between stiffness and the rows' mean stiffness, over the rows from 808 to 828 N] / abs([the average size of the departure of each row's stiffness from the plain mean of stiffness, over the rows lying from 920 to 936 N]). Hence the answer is 0.7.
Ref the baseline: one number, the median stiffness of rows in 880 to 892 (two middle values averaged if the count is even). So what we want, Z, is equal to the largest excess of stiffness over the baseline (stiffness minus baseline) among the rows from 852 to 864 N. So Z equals 0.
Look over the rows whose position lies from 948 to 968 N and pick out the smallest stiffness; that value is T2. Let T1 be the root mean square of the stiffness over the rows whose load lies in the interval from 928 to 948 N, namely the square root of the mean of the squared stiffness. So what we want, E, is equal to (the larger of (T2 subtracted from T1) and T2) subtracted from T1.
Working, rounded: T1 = 41.5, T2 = 51.3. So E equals -9.8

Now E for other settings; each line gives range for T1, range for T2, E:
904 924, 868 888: 4.7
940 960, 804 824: 5.7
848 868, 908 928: 5.5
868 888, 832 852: 3.8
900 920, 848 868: 7.2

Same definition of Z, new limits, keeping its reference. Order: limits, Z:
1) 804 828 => -1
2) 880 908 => 3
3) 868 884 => 0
